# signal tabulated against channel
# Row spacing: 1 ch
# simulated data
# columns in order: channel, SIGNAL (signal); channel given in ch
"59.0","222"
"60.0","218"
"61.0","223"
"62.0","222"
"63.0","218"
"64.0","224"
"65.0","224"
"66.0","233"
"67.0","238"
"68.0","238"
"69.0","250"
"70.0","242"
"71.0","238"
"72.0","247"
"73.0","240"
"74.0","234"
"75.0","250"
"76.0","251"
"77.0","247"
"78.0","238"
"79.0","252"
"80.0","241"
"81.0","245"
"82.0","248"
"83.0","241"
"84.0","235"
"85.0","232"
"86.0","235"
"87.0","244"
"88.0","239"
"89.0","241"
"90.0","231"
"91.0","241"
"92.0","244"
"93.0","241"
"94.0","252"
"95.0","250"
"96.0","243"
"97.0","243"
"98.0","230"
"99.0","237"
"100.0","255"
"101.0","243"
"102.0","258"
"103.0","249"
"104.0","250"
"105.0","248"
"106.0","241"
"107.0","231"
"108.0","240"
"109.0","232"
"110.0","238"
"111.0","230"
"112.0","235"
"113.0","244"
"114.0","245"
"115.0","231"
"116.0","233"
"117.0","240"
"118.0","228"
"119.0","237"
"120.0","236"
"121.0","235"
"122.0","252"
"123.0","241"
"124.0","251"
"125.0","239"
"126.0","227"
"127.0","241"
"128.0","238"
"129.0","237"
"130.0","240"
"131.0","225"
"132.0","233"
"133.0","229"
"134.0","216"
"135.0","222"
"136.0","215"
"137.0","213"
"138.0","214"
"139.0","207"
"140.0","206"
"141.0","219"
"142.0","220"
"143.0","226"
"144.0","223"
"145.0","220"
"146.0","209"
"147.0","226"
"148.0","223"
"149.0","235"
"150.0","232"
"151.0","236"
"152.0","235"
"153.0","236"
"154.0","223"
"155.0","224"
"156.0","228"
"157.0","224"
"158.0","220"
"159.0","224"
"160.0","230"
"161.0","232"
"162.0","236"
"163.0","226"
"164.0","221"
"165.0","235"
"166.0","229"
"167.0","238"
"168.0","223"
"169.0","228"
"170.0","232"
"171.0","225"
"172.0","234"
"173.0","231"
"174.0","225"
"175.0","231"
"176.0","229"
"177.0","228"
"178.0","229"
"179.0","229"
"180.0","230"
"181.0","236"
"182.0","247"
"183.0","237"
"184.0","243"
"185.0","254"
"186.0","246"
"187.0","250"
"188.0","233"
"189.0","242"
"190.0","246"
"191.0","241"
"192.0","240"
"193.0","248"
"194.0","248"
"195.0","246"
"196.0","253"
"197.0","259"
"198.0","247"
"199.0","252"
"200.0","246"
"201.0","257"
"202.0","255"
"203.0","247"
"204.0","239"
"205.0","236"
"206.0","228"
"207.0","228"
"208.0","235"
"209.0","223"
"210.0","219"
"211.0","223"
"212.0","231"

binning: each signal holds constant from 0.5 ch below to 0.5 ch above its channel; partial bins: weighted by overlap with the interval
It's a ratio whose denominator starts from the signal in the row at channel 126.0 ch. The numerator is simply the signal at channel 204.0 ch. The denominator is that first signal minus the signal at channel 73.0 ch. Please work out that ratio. -18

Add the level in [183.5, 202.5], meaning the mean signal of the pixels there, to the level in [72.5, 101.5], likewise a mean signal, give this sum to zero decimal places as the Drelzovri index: 490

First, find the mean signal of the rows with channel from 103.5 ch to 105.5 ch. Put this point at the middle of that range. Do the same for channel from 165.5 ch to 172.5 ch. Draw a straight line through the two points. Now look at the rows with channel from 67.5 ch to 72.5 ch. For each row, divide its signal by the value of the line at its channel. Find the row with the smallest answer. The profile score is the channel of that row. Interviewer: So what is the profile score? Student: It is 68.0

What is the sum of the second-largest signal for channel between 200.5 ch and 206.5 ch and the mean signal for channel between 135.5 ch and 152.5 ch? 476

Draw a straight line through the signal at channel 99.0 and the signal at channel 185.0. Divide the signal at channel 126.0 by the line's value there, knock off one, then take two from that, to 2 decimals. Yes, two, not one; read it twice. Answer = -2.06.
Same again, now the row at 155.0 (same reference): -2.10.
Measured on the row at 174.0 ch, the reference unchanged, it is -2.11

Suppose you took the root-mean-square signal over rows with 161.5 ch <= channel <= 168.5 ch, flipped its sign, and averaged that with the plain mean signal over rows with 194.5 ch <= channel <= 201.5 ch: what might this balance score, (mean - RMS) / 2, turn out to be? 10.8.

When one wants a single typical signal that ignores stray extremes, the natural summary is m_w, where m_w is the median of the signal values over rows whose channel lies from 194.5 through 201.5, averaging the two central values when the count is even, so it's 252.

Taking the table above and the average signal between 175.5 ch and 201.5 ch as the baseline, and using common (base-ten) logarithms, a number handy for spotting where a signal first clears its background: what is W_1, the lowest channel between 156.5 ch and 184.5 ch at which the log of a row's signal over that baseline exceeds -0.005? 182.0 ch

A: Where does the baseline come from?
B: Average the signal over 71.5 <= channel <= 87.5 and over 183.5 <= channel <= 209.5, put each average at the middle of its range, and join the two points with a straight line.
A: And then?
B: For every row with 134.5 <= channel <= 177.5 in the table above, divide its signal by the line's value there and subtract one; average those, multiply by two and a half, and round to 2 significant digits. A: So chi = -0.19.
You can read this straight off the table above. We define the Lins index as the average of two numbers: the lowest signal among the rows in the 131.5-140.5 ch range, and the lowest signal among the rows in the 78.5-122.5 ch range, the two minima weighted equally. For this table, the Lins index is 217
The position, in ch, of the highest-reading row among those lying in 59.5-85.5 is 79.0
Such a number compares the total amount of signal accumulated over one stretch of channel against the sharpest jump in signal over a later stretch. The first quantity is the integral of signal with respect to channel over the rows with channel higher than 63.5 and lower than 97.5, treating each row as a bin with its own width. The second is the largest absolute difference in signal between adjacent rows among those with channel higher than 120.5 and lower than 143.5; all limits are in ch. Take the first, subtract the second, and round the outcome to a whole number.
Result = 8175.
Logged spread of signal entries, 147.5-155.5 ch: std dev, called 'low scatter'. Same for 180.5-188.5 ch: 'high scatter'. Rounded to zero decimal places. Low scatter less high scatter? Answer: -1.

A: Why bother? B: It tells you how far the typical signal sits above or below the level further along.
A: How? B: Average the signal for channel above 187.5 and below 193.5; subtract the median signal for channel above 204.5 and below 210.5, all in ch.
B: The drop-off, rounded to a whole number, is 14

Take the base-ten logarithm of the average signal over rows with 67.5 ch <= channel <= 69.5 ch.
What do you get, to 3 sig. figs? 2.39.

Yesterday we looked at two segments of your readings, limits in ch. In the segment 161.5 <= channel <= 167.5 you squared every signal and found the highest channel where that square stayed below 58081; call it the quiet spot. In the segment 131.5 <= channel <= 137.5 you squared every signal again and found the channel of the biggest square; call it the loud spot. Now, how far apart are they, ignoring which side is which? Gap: 35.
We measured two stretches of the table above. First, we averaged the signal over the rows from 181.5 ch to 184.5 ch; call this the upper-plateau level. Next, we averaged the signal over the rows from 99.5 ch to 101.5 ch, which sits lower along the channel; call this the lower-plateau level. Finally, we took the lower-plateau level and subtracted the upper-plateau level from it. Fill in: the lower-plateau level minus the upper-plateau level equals 7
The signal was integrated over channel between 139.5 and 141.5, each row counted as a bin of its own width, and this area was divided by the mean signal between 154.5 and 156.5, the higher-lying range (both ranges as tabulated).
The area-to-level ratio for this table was 1.88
